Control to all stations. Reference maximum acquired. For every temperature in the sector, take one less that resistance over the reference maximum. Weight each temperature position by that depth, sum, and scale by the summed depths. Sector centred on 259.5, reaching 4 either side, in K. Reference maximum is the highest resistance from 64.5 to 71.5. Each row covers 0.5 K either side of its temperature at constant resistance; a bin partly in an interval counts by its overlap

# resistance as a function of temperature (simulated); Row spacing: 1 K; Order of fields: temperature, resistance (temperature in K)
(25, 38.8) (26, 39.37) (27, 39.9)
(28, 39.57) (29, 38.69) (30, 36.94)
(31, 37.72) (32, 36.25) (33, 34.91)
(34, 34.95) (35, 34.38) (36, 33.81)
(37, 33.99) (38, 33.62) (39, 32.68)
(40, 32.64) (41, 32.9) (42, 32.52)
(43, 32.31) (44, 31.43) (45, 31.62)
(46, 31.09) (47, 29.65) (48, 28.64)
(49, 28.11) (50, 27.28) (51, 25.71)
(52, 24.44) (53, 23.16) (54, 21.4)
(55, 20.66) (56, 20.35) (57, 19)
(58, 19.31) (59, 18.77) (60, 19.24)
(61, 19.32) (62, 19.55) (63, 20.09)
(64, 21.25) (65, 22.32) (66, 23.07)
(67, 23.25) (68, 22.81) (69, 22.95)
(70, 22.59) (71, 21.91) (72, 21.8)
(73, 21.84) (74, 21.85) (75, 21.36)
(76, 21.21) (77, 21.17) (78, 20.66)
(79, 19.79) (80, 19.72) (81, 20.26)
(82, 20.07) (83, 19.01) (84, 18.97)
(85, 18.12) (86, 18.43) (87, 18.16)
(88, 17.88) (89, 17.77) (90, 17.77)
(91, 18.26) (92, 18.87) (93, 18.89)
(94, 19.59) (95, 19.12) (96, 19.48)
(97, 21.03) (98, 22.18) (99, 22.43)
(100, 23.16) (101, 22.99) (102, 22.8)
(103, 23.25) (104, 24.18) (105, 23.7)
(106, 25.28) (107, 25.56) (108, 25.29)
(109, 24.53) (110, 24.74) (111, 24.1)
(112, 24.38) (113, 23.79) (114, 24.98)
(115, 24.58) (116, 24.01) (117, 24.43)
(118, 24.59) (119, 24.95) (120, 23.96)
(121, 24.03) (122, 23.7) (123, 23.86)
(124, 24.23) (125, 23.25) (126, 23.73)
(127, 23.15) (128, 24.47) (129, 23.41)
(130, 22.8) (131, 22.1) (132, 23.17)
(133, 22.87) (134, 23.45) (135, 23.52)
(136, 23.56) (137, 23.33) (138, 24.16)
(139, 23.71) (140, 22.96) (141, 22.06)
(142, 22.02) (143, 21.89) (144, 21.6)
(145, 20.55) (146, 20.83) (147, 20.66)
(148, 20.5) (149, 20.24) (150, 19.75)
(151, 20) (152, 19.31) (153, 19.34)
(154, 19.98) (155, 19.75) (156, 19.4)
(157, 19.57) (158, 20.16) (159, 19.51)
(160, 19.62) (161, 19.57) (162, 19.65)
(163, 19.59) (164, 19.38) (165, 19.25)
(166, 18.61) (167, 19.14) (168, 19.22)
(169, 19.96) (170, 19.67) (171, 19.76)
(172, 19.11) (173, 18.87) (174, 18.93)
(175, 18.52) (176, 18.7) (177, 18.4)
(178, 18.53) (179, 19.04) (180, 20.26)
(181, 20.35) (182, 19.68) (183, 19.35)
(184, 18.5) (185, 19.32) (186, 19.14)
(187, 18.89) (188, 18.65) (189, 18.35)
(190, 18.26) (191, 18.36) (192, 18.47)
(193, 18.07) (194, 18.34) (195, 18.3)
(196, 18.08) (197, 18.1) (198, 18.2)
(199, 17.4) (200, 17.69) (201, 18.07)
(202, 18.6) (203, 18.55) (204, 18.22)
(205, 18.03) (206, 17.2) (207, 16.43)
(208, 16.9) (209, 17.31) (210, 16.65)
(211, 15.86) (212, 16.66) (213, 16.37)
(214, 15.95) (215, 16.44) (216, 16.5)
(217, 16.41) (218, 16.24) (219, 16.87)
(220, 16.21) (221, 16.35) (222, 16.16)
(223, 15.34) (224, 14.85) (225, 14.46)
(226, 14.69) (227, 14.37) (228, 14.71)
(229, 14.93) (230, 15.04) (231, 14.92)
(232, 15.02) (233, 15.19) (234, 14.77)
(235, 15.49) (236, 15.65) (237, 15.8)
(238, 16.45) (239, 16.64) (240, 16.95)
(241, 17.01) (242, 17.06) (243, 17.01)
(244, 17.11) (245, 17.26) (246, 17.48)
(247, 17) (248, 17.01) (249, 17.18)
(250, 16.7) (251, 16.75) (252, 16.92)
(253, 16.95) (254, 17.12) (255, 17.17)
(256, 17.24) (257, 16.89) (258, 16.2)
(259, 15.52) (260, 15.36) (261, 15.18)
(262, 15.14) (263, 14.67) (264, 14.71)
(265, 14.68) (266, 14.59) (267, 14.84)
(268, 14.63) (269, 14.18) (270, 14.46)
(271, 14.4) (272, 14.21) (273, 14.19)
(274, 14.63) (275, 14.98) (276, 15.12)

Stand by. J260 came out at 259.8 K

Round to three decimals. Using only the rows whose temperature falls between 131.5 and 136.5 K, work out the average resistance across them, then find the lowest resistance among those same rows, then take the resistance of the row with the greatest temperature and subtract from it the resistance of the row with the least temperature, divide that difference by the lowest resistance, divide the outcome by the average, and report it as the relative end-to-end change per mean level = 0.001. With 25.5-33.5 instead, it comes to -0.003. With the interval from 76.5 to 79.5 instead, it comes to -0.003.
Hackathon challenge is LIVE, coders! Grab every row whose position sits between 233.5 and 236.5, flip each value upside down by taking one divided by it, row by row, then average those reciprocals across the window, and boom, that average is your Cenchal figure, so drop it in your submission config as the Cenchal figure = 0.065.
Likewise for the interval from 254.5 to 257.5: 0.058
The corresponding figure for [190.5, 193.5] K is 0.055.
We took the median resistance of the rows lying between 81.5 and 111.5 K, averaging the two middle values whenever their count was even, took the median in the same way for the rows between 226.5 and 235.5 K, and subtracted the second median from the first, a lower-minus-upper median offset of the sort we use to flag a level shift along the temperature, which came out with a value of 5.6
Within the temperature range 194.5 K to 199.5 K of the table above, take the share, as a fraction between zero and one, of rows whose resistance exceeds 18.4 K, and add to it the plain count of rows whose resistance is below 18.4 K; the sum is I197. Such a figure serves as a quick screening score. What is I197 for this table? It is 5.0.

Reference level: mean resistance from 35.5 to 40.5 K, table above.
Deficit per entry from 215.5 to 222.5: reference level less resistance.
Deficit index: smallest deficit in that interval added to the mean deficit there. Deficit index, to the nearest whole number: 33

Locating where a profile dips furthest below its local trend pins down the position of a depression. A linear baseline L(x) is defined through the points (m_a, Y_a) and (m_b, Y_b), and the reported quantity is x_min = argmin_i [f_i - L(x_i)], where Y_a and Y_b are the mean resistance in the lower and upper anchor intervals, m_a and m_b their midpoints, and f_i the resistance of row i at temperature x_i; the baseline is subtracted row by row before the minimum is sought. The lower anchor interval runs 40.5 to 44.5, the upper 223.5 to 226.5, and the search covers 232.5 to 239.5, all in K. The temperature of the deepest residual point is 234 K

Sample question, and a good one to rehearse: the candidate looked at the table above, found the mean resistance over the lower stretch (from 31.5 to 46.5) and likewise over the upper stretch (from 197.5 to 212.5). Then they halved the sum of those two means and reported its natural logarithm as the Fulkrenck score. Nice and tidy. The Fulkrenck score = 3.23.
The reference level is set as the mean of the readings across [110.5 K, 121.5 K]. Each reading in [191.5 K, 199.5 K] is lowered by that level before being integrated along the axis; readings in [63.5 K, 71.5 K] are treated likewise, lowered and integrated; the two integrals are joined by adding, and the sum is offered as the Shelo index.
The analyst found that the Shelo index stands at -64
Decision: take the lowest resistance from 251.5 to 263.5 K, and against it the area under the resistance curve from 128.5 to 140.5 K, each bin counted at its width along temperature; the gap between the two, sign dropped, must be 264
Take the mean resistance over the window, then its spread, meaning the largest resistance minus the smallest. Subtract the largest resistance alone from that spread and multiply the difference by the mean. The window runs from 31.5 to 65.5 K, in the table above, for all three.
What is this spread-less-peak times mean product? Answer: -512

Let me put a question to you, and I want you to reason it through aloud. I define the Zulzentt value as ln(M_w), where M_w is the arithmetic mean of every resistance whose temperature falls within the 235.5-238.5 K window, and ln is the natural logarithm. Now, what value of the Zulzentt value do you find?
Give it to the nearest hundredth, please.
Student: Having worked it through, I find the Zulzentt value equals 2.77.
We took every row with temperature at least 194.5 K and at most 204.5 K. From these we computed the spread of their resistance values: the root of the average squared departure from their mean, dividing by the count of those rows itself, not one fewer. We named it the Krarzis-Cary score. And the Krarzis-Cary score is 0.34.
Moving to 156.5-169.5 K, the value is 0.37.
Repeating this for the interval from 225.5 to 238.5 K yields 0.54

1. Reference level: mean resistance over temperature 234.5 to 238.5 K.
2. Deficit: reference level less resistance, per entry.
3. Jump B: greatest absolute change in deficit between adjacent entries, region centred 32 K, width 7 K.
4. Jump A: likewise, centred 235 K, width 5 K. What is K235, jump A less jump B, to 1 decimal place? -1.0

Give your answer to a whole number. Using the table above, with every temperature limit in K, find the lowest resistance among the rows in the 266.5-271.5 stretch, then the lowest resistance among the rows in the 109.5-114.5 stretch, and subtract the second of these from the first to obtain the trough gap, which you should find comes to -10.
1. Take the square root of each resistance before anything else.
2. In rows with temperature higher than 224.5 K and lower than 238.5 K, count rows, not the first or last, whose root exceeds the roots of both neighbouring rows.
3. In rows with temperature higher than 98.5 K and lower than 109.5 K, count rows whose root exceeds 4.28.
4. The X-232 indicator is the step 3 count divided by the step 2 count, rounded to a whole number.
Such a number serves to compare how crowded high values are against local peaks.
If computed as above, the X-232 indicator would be 4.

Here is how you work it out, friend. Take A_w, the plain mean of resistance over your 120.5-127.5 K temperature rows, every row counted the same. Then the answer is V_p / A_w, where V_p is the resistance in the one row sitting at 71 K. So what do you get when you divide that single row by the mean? 0.92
